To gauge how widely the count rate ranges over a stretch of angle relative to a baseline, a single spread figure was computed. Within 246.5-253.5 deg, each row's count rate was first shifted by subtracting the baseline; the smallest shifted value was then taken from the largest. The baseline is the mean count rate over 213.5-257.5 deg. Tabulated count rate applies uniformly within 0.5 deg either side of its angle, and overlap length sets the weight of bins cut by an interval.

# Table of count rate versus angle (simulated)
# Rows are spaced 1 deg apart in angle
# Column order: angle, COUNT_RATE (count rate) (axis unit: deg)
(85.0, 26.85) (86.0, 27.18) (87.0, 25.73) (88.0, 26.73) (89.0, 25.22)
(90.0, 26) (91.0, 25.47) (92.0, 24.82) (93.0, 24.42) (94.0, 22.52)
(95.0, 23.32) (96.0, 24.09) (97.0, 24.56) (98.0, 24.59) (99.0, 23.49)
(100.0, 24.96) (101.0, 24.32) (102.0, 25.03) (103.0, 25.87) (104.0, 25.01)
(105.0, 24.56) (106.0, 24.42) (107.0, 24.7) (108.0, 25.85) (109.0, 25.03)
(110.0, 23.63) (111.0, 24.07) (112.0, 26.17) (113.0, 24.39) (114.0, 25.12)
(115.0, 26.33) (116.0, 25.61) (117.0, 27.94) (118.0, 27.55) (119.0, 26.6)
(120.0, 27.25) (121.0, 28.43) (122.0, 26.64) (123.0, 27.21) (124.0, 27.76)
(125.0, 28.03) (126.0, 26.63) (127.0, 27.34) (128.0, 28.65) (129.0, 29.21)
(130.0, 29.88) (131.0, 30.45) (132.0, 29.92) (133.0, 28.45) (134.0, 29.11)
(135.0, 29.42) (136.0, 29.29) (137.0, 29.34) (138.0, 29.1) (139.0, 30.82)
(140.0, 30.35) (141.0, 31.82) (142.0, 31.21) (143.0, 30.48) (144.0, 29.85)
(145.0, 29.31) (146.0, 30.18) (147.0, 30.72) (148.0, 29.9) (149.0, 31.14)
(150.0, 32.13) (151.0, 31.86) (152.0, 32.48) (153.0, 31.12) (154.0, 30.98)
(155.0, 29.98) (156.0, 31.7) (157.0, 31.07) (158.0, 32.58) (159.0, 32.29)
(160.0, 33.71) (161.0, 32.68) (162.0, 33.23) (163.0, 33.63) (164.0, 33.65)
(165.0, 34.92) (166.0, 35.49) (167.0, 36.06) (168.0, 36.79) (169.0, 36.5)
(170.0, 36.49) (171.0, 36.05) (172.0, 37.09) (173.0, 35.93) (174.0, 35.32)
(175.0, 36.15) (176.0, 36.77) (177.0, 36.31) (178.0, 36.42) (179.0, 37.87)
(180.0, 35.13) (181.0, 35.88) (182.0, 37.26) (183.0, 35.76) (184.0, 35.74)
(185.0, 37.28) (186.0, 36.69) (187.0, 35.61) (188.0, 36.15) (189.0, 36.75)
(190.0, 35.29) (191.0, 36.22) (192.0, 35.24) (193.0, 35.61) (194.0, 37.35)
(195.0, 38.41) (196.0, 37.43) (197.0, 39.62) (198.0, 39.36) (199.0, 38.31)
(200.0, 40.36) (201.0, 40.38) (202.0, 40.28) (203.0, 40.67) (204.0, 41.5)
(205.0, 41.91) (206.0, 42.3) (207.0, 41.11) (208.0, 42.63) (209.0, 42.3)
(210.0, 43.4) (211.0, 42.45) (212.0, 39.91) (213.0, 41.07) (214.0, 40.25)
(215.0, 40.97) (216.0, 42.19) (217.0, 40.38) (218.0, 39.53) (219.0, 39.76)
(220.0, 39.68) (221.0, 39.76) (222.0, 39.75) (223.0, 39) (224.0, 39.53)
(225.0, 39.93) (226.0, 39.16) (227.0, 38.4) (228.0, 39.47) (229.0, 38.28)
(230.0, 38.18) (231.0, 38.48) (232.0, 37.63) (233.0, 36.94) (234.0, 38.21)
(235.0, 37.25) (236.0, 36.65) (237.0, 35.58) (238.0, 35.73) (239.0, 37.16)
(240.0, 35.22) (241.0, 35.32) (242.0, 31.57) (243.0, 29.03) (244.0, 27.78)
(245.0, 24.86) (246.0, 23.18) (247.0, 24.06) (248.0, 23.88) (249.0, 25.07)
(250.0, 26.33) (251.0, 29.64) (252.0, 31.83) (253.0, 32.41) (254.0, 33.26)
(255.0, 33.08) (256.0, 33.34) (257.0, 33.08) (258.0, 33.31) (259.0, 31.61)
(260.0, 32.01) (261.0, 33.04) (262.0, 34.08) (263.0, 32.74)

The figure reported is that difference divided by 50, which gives 0.17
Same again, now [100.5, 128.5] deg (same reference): 0.10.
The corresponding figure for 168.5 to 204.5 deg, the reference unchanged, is 0.13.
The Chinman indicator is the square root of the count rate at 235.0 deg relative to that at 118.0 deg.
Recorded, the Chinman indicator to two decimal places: 1.16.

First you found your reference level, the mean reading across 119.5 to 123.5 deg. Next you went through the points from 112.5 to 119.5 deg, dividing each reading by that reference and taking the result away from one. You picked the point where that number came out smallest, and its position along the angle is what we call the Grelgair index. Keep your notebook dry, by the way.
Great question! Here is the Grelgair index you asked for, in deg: 117.0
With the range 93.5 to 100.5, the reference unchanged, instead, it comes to 100.0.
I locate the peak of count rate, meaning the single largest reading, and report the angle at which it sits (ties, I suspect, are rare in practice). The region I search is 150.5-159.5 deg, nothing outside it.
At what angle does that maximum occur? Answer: 158.0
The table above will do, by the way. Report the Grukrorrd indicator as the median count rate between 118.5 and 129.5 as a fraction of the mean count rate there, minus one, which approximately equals -0.010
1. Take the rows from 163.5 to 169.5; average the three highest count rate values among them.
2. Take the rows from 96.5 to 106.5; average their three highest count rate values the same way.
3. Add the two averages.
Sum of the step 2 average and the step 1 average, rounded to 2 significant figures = 62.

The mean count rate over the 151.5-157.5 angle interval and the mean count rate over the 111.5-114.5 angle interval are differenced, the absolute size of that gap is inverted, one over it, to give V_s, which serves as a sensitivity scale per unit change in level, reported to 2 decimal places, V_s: 0.17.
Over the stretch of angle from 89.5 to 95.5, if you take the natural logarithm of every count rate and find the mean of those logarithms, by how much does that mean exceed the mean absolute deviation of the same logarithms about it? 3.15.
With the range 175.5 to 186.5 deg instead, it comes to 3.58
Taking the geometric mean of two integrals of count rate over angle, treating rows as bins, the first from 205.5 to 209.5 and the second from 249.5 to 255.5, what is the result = 177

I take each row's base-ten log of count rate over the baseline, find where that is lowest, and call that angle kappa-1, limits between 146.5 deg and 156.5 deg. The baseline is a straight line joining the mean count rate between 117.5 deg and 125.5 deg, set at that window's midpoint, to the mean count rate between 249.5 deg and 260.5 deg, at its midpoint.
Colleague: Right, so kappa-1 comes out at 155.0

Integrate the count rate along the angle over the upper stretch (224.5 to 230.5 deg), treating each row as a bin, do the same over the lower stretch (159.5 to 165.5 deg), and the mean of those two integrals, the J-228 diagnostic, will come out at 218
